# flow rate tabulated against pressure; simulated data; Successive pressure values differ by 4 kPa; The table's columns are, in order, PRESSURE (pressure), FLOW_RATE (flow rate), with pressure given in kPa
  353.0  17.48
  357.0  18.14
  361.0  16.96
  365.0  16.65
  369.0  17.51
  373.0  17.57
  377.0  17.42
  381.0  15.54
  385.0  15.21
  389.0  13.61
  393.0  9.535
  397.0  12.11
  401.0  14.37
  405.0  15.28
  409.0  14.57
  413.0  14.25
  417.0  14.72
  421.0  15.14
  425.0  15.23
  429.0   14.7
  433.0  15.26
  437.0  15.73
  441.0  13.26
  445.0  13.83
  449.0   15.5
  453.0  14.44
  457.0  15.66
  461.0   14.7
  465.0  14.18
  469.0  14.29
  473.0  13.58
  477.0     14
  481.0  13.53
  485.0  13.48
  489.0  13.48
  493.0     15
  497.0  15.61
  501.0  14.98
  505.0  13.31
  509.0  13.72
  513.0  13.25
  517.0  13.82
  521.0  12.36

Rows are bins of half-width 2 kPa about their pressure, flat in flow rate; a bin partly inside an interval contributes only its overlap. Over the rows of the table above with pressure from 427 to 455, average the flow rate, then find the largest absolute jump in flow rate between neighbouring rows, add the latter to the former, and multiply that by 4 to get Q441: 69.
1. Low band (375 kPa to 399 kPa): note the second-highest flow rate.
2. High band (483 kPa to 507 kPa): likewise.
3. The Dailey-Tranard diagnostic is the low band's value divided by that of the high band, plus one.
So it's 2.04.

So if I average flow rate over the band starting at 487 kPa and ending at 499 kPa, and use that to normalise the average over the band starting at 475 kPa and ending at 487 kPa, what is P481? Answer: 0.93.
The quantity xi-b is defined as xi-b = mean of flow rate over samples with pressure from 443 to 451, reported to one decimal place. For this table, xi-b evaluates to 14.7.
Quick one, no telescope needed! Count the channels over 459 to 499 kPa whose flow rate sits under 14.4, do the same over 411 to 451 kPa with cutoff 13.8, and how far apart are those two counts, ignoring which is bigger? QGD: 6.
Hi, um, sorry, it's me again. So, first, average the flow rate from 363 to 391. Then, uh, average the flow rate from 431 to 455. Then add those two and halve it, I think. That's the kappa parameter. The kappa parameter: 15.4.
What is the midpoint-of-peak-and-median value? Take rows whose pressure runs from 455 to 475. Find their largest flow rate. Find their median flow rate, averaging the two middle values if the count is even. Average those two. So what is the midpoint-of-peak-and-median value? 15.0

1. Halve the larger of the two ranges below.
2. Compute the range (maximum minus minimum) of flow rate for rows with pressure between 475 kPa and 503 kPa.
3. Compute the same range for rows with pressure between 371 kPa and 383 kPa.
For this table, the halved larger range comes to 1.1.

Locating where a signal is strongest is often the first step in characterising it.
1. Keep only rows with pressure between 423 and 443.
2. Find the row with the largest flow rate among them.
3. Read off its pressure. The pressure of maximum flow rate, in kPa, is 437.0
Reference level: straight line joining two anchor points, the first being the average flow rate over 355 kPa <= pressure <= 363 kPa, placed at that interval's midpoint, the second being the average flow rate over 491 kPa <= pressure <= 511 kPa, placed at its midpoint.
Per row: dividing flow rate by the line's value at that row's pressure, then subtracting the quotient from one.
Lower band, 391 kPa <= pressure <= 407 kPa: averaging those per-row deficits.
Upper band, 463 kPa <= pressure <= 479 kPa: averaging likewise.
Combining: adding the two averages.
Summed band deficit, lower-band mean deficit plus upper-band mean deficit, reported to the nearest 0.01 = 0.31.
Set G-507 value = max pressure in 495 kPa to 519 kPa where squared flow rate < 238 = 517.0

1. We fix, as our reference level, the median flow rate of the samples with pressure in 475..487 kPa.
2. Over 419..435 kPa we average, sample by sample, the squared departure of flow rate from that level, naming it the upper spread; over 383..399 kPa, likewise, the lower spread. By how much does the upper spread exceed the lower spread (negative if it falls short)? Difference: -2.7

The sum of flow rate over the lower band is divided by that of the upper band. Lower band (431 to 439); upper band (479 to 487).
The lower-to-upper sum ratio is 1.15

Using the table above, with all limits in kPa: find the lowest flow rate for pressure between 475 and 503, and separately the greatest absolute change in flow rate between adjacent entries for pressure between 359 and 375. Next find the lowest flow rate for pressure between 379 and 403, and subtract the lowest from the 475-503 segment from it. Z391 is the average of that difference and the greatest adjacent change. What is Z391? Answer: -1.5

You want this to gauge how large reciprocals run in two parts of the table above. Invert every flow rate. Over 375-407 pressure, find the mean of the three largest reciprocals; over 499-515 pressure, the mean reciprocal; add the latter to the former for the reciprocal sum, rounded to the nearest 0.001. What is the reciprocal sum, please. 0.160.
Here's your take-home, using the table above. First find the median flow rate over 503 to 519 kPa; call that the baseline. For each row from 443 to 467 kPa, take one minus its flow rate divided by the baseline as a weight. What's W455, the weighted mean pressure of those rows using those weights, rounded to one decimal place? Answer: 455.2 kPa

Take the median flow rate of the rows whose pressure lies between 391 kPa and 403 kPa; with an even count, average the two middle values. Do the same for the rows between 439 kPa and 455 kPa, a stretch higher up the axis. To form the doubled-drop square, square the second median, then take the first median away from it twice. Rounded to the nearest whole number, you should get 176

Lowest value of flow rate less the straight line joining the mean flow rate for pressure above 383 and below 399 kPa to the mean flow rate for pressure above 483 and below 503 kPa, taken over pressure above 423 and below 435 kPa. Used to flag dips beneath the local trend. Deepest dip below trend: 1.4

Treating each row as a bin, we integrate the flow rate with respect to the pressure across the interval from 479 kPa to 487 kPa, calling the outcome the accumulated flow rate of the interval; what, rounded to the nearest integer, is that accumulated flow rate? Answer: 108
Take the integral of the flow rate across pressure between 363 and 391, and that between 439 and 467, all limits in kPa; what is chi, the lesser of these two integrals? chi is 406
